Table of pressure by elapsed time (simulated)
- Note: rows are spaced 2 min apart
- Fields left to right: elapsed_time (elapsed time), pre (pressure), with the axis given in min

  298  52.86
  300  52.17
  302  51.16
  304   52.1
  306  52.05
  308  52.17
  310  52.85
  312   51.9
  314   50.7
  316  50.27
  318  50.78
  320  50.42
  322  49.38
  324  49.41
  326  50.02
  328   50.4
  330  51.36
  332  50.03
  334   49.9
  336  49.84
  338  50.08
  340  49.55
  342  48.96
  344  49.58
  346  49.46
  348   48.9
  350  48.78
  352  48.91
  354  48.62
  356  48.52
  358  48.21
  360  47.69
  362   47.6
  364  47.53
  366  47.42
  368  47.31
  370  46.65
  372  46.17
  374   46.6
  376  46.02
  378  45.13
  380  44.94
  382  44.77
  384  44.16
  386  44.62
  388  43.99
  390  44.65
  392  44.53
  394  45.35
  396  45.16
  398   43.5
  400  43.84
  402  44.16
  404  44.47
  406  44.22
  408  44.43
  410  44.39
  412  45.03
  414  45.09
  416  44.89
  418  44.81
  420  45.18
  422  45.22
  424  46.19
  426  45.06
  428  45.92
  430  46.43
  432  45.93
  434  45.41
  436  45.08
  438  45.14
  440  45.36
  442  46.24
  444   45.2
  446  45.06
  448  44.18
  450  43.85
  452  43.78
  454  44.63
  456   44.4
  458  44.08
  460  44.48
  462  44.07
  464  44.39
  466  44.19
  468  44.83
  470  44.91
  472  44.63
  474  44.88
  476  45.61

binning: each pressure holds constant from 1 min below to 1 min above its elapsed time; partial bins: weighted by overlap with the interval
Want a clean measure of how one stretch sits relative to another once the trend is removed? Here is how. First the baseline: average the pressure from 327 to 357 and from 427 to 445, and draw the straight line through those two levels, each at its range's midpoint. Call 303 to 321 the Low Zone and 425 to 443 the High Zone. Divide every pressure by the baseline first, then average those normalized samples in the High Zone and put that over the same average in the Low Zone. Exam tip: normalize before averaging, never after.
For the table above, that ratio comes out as 0.98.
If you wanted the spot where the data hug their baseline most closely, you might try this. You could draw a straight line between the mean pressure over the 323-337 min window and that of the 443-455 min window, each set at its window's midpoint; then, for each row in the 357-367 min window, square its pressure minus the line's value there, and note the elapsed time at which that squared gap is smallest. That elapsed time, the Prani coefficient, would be 358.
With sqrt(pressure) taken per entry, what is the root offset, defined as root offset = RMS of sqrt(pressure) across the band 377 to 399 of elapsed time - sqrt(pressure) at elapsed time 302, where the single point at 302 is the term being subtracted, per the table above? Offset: -0.47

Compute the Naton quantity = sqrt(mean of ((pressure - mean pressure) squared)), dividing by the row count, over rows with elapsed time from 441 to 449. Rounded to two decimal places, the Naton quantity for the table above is 0.73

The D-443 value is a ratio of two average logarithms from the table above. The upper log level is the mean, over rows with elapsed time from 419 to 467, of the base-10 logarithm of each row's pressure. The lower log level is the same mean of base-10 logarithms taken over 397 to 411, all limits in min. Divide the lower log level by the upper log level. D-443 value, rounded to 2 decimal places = 1.00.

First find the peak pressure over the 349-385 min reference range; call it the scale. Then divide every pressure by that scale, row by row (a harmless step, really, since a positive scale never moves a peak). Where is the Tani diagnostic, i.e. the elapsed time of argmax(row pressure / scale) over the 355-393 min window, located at 356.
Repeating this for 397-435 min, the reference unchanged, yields 430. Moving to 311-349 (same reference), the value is 312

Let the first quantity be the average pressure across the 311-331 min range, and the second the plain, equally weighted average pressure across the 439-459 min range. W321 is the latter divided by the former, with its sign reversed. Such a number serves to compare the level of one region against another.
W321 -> -0.89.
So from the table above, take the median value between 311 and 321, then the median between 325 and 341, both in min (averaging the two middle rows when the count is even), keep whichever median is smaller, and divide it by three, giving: 16.7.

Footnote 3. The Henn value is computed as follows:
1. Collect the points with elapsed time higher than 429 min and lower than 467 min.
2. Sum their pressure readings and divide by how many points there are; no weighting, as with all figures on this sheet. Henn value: 44.8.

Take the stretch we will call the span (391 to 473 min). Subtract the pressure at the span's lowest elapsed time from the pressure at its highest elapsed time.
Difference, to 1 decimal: 0.1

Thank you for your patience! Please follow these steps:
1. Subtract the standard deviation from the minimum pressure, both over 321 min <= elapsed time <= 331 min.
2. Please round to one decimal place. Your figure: 48.6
